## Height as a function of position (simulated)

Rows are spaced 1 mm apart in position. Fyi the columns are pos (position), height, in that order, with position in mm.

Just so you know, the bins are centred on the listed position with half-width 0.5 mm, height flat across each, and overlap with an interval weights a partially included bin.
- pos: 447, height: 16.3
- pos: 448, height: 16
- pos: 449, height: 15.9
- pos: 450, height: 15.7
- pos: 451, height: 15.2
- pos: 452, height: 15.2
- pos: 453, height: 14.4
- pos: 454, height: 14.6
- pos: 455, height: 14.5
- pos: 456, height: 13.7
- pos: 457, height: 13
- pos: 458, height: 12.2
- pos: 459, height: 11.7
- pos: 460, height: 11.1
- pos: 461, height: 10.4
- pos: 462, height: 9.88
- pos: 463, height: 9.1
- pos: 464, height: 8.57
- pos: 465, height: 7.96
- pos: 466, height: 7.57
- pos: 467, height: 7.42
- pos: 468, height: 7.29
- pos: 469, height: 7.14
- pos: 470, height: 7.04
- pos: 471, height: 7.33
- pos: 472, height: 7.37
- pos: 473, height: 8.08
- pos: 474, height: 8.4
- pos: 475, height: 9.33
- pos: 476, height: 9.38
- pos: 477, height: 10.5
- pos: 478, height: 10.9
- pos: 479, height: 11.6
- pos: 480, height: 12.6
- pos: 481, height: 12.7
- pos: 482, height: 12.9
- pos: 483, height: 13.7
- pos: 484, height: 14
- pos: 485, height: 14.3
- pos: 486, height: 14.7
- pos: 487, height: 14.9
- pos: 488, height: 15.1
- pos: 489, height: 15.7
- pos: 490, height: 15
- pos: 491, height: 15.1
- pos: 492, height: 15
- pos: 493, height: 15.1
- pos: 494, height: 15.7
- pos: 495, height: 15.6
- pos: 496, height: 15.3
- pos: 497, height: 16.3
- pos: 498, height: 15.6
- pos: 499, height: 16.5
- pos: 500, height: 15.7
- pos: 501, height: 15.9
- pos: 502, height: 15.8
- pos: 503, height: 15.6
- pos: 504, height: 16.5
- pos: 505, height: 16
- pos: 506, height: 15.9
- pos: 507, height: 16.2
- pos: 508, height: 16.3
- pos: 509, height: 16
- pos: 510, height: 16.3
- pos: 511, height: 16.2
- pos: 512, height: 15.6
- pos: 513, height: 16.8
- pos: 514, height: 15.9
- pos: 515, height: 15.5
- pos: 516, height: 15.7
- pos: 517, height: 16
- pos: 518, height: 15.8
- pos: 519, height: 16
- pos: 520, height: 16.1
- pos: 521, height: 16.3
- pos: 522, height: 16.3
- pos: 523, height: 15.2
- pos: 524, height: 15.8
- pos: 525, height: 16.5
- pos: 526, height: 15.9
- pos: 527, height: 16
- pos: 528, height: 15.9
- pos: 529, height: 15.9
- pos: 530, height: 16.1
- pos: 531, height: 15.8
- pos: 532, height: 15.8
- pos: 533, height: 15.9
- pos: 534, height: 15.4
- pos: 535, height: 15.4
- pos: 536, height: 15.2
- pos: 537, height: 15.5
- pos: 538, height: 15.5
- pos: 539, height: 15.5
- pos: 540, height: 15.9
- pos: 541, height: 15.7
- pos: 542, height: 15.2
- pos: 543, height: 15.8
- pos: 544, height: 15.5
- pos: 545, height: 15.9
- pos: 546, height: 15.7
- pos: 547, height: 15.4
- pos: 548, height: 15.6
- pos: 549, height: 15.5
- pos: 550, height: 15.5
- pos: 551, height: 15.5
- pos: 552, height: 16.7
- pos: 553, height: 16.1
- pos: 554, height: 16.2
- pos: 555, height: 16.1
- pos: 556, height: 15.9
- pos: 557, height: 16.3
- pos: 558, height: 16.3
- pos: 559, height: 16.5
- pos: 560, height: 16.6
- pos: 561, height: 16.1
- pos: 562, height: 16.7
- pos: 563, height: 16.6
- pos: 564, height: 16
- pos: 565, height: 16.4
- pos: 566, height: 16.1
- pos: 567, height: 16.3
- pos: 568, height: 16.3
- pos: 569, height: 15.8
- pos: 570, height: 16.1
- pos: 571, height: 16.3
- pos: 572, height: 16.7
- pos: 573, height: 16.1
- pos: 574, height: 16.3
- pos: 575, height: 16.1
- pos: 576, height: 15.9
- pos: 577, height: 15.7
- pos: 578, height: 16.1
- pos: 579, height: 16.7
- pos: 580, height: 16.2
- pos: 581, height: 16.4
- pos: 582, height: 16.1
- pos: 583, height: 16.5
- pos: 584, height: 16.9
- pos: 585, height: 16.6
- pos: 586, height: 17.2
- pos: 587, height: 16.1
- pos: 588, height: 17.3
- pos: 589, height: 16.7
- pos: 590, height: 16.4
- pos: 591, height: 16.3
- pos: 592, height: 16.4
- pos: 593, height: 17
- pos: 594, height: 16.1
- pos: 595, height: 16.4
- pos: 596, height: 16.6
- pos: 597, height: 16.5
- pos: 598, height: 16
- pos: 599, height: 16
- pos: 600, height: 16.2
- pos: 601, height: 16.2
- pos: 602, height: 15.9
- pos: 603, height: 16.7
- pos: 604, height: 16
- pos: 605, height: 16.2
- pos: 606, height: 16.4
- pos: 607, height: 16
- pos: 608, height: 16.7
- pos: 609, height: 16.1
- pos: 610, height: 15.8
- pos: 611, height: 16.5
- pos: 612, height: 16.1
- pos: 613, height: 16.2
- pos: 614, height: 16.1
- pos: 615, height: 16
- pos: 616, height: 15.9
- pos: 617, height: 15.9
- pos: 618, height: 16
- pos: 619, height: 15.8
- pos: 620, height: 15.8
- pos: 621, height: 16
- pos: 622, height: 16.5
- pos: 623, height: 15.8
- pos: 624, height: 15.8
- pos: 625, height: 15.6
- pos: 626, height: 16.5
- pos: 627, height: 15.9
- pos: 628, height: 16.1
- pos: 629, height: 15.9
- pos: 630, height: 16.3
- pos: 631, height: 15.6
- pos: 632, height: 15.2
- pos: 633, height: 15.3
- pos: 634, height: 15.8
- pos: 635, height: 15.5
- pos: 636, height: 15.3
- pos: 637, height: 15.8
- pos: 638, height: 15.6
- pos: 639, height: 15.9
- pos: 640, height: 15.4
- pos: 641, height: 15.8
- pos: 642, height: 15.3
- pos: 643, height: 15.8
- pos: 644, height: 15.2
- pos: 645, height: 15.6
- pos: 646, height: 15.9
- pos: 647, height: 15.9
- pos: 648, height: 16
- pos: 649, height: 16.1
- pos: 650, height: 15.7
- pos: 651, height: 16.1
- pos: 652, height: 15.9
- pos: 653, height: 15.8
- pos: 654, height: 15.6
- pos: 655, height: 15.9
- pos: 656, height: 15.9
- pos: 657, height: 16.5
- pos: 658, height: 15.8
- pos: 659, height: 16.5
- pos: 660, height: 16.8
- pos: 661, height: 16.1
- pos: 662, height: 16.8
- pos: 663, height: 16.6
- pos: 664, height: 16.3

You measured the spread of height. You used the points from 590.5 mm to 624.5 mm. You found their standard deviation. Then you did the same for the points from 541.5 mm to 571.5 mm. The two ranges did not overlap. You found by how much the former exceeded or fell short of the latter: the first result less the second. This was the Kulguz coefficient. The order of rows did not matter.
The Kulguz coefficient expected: -0.11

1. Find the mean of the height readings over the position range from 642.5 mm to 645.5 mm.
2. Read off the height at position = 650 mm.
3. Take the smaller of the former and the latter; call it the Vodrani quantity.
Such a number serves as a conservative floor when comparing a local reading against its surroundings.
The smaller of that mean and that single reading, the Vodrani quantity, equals 15.5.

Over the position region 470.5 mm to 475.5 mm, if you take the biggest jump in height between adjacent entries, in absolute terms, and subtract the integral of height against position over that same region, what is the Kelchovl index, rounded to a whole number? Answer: -40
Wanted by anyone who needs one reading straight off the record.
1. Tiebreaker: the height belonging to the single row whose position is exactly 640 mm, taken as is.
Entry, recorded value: 15.4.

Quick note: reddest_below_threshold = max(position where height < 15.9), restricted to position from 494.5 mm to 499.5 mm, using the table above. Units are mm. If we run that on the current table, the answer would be 498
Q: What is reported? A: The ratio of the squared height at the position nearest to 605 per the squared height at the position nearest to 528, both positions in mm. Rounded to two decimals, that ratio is 1.04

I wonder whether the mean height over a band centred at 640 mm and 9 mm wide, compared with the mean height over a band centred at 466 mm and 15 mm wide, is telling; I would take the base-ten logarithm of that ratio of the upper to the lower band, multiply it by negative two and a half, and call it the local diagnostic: -0.65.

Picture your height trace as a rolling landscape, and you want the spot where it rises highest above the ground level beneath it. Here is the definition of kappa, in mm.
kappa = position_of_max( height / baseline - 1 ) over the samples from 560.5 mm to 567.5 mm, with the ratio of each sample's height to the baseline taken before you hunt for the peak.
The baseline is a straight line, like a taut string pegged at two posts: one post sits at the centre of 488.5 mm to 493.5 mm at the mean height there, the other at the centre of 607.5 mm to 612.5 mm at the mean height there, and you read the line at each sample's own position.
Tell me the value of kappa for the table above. 562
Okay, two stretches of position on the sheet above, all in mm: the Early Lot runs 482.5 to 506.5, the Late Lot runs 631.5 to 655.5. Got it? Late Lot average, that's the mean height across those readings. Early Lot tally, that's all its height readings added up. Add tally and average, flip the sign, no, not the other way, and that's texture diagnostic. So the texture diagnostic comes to -385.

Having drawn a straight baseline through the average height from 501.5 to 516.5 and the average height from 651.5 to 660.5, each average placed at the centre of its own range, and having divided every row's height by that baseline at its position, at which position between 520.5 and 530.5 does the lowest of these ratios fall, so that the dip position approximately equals 523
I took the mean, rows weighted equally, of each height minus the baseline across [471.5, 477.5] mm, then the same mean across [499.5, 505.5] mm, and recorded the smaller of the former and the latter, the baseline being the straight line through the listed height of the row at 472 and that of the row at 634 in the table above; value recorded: 1.3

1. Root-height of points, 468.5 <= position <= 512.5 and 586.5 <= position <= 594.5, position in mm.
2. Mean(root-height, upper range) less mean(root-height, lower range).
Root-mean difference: 0.4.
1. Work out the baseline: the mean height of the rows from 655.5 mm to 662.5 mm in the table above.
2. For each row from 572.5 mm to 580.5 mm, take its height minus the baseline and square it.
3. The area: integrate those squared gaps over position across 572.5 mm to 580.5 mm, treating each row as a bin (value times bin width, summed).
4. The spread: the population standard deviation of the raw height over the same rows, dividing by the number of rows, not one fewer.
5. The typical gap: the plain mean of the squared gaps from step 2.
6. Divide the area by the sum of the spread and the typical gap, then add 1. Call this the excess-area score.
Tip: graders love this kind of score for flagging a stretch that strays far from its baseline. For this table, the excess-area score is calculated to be 3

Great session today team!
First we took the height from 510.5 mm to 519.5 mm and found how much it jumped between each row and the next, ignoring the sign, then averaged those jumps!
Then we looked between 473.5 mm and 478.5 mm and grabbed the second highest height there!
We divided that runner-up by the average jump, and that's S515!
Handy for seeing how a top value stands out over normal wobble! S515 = 21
